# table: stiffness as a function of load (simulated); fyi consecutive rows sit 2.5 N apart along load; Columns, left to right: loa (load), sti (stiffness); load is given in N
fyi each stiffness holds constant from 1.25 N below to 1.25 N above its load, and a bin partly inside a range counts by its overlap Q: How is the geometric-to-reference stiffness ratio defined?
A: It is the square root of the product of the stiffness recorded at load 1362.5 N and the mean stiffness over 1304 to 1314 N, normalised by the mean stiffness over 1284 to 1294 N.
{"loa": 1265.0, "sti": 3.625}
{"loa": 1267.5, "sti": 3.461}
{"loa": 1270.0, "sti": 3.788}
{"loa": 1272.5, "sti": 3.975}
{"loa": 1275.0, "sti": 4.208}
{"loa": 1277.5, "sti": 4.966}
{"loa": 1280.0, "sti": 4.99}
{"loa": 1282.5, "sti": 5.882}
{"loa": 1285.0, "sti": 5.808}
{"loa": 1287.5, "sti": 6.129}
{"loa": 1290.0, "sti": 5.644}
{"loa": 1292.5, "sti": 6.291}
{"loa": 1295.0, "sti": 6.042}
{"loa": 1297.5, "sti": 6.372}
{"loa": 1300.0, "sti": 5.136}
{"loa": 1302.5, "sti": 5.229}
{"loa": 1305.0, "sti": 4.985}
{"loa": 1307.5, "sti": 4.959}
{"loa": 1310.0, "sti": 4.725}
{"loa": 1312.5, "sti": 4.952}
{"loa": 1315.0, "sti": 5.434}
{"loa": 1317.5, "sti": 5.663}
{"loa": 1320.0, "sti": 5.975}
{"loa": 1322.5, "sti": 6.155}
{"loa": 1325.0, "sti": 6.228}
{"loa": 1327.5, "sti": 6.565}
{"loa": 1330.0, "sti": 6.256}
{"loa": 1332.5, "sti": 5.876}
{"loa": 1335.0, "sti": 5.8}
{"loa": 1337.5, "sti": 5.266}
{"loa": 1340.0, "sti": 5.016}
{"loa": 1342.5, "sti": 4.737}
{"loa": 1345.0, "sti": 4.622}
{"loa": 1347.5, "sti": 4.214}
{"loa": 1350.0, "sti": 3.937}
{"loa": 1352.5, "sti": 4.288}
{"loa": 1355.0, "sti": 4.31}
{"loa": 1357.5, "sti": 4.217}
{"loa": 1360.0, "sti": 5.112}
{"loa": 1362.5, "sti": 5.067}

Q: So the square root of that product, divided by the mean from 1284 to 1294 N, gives 0.84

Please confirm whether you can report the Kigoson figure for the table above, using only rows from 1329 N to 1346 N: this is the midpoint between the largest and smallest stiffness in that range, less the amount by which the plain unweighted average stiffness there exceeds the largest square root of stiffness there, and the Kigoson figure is 2.57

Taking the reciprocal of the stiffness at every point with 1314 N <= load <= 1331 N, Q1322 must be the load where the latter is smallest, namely 1327.5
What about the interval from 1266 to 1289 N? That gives 1287.5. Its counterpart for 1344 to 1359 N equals 1345.0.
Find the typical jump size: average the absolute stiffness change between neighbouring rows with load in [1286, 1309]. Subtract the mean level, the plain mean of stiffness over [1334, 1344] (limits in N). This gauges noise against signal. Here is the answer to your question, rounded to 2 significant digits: -4.8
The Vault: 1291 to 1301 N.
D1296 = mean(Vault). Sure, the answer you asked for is 6.0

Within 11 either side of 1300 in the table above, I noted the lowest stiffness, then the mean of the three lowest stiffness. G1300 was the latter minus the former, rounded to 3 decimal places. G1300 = 0.165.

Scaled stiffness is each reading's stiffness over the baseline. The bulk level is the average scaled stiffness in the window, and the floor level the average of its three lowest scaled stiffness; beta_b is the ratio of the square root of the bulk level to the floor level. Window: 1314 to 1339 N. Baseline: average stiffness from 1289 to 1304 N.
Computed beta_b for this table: 1.07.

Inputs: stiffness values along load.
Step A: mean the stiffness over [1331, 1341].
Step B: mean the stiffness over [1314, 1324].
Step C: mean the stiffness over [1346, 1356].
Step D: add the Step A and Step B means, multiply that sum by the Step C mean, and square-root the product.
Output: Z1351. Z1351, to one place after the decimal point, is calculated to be 6.9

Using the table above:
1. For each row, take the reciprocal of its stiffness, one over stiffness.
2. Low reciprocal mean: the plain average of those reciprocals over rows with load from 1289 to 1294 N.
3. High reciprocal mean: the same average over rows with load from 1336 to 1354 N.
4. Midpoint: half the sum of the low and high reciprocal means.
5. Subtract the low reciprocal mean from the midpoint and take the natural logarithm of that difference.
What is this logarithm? -3.65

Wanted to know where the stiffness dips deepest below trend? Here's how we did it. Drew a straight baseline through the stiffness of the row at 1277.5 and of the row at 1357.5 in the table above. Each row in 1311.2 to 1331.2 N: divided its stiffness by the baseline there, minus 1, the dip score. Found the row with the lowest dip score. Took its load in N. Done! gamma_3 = 1312.5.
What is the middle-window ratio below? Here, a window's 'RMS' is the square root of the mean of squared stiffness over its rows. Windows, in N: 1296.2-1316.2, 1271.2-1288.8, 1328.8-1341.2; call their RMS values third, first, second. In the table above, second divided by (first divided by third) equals 5.7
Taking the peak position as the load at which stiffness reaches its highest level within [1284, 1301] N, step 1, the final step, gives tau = 1297.5 N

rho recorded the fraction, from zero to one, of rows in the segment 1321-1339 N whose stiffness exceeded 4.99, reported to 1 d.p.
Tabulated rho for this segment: 1.0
